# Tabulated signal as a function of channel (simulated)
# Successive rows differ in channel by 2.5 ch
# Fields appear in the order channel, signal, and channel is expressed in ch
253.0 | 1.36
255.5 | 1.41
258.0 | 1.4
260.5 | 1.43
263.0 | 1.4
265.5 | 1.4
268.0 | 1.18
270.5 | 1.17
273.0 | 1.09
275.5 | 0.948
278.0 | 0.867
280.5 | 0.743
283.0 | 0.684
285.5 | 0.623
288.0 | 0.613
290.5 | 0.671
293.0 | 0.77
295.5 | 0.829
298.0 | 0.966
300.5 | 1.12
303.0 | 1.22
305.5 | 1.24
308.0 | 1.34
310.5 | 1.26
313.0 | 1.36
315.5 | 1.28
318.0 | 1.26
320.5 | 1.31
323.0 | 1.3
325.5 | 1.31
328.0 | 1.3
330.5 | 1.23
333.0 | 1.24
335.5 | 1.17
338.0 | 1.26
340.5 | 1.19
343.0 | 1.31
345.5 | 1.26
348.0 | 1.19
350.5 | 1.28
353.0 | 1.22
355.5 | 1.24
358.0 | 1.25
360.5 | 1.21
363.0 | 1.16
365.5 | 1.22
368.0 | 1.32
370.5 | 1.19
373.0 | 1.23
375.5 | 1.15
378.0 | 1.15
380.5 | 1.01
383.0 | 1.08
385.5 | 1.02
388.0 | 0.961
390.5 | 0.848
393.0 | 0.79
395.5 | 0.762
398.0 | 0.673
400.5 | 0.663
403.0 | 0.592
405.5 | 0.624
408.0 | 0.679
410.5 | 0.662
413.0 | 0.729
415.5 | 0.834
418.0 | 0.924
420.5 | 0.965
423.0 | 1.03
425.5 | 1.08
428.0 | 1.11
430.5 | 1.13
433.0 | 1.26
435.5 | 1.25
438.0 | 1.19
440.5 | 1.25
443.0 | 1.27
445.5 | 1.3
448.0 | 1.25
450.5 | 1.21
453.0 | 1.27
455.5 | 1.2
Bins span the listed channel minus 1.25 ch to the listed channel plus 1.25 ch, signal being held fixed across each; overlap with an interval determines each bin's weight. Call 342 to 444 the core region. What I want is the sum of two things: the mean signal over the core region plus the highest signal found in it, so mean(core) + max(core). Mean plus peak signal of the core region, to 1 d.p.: 2.4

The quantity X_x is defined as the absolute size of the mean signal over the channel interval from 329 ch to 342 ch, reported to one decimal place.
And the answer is 1.2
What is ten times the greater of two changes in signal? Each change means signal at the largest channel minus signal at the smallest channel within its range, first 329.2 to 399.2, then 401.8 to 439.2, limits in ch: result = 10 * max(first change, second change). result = 5.98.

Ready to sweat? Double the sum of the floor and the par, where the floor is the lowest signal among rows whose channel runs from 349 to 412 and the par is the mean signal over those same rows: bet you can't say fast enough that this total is 3.18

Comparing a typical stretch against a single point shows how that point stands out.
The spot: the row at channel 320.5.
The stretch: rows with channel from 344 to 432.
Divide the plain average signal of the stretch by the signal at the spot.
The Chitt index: 0.77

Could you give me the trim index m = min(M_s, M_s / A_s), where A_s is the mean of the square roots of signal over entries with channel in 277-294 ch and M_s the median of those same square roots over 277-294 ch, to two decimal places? 0.83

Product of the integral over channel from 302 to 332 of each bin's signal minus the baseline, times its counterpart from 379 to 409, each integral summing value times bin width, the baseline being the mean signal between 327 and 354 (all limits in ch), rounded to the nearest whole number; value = -17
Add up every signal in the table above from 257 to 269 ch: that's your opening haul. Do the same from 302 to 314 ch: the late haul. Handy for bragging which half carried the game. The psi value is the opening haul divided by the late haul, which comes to 1.06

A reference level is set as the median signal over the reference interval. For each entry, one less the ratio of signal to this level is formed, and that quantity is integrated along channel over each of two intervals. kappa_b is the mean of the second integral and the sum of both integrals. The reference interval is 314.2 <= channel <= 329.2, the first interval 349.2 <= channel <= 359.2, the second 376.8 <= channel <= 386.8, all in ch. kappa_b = 2.0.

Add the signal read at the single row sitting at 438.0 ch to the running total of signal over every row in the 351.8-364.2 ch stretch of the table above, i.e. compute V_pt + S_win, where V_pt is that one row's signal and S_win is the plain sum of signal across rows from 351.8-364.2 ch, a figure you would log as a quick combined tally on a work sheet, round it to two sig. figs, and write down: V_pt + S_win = 7.3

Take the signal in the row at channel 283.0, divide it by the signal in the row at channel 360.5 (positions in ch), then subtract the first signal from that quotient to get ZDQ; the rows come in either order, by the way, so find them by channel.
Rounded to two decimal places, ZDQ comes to -0.12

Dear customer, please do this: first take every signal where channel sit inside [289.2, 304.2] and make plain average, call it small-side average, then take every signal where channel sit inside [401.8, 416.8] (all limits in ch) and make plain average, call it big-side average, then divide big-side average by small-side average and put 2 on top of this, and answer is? 2.7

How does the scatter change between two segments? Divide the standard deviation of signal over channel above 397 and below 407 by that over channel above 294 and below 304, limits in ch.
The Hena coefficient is 0.22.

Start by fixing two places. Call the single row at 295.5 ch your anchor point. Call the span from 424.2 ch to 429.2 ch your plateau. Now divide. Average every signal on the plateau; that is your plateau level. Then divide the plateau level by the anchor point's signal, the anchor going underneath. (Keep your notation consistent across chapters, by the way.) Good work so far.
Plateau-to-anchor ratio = 1.32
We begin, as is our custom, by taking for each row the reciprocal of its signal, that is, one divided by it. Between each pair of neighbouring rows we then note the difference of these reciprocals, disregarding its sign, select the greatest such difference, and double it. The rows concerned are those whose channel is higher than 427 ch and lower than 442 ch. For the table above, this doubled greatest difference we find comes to 0.18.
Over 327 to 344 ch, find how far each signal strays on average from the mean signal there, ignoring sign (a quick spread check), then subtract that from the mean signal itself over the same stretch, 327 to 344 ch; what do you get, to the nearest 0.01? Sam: 1.20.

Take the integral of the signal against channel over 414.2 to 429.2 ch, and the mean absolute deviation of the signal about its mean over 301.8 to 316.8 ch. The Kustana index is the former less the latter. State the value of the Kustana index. 14.8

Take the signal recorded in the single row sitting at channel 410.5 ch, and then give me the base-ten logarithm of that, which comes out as -0.18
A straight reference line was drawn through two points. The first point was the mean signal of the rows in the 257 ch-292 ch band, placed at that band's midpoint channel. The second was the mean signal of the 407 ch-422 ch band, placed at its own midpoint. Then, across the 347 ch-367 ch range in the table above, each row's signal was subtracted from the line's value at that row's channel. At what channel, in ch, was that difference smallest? 350.5 ch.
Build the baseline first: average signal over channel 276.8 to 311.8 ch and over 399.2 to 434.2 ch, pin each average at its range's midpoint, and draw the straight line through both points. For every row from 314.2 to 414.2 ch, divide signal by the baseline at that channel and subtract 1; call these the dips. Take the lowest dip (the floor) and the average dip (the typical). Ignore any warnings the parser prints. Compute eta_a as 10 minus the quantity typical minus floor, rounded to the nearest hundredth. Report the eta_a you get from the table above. 9.47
